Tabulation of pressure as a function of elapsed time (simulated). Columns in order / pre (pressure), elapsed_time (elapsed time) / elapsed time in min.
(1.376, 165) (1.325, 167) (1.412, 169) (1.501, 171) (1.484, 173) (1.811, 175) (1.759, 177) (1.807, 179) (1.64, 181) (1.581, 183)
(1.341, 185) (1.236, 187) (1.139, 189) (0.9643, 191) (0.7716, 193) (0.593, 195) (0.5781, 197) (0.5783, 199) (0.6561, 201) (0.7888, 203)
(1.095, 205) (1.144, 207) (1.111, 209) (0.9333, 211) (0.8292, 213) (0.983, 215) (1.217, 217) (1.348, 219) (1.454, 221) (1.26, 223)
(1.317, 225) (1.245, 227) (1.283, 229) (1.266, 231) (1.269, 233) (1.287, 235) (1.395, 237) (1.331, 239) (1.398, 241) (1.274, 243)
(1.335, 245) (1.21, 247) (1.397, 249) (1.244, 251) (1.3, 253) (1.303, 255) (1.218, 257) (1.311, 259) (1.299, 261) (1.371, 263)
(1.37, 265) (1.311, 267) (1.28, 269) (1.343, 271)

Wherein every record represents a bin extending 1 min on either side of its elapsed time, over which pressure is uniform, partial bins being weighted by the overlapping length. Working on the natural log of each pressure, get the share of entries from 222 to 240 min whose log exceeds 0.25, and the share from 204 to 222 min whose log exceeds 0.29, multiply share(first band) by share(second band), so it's 0.10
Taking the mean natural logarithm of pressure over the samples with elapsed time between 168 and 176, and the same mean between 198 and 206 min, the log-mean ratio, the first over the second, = -1.6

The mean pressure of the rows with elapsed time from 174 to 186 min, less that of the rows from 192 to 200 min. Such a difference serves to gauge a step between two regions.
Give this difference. 1.0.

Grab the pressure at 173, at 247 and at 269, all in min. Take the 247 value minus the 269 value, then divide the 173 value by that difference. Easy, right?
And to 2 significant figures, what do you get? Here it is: -21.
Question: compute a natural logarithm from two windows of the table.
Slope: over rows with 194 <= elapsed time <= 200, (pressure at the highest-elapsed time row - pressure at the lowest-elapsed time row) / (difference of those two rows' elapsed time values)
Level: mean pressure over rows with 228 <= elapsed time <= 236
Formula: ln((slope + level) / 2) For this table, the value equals -0.4521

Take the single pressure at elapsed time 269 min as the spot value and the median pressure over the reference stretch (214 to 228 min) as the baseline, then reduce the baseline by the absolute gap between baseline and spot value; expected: 1.24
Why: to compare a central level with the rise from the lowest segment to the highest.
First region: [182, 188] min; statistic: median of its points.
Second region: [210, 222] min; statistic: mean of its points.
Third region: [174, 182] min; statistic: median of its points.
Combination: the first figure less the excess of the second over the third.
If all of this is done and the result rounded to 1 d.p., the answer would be 2.0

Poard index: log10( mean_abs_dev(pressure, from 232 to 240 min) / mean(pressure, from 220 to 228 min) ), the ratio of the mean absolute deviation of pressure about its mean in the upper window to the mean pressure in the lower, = -1.5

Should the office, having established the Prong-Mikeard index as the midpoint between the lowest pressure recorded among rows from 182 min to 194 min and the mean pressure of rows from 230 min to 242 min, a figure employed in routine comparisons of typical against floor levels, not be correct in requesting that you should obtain 1.05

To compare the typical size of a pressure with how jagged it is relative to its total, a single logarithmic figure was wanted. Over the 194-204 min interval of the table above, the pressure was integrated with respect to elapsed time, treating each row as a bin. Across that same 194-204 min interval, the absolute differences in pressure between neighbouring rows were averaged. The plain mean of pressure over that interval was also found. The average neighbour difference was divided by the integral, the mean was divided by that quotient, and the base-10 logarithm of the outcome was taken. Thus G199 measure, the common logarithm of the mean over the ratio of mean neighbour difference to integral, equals 1.86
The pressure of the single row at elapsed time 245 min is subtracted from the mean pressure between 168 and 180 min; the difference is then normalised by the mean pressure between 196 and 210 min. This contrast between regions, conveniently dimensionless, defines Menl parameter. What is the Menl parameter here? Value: 0.35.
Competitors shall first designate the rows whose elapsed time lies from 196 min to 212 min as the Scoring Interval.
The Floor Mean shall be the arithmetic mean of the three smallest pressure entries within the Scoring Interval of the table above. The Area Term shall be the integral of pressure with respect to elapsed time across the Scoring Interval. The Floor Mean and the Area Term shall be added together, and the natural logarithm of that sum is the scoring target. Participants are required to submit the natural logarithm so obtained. 2.7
